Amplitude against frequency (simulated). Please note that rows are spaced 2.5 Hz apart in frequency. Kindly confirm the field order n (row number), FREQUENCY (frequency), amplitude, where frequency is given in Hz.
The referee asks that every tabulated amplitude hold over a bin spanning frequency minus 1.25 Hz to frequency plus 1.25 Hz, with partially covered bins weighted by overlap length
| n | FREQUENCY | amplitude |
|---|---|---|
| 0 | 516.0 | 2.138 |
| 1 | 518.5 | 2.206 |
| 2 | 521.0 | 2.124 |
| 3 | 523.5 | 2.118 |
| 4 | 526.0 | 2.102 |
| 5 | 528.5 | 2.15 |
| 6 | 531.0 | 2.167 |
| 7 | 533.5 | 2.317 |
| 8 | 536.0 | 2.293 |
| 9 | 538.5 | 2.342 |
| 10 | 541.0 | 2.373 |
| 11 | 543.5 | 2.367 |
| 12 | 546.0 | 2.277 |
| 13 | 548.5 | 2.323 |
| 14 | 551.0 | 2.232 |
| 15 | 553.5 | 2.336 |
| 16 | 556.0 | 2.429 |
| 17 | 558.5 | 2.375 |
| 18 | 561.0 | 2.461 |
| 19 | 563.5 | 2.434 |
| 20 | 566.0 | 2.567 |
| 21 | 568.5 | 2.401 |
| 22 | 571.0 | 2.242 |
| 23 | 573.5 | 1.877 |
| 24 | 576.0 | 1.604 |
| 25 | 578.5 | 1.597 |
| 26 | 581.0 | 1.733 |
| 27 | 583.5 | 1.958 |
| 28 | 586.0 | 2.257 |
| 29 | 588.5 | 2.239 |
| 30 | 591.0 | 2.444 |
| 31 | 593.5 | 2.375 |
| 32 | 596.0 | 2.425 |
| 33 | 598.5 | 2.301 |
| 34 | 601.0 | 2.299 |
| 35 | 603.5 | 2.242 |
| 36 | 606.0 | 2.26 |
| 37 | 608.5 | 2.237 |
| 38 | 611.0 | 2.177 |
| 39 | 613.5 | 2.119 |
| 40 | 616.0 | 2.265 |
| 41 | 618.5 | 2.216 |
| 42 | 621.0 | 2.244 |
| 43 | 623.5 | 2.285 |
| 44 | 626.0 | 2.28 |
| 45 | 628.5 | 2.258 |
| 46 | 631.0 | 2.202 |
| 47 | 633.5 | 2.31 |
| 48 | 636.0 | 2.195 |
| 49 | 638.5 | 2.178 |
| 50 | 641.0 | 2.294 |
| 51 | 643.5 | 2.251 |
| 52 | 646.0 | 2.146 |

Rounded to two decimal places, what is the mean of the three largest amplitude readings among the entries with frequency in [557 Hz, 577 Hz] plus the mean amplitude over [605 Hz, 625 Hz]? 4.71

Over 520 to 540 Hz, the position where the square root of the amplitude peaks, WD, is 538.5 Hz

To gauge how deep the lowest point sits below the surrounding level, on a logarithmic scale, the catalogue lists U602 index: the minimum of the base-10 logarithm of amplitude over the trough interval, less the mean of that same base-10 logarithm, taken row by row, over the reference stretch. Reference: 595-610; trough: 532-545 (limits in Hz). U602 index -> 0.00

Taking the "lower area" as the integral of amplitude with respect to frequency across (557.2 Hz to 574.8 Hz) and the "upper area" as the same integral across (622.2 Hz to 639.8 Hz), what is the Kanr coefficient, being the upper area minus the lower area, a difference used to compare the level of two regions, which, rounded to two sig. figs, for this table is -1.6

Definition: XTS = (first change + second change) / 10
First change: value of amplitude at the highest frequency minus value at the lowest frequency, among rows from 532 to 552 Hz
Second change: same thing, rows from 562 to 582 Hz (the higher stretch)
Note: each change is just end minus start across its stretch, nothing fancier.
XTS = -0.079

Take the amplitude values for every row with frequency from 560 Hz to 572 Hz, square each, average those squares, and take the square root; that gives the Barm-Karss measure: 2.423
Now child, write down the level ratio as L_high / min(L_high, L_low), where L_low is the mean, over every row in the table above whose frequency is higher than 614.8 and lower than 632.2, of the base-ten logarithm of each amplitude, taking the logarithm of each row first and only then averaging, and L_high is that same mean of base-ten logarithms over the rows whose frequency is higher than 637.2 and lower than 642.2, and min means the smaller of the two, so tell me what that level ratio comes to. 1.000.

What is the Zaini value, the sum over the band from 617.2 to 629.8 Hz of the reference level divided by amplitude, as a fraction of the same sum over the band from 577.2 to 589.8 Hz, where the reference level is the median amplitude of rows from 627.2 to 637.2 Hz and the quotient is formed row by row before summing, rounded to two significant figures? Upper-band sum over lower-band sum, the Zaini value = 0.85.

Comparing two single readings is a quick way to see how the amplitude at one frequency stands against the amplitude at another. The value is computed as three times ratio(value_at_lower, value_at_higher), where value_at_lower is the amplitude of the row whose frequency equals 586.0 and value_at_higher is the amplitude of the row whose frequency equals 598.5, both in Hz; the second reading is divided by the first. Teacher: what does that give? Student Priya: 3.06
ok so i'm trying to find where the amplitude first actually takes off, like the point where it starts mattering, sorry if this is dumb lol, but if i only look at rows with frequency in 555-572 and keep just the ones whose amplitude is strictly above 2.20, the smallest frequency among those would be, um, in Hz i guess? 556.0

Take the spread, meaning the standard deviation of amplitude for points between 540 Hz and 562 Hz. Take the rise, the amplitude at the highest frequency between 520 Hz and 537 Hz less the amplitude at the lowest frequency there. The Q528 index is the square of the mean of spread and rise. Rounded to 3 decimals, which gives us 0.014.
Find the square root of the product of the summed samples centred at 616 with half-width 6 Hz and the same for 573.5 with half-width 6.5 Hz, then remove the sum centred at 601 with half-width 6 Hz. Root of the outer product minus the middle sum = -1.2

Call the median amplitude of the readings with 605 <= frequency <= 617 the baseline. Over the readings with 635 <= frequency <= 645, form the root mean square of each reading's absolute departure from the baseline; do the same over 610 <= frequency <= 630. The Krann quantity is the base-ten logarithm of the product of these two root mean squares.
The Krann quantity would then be -2.60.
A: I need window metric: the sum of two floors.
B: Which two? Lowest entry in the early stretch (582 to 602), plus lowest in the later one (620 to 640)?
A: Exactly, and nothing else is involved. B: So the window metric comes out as 4.1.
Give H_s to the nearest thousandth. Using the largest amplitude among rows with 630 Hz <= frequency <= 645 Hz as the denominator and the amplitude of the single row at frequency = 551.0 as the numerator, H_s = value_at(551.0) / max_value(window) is 0.966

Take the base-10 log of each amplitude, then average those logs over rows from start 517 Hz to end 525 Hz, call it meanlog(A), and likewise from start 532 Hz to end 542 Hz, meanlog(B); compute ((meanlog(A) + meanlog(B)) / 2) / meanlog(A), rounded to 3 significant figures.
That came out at 1.05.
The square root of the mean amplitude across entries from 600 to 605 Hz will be 1.51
